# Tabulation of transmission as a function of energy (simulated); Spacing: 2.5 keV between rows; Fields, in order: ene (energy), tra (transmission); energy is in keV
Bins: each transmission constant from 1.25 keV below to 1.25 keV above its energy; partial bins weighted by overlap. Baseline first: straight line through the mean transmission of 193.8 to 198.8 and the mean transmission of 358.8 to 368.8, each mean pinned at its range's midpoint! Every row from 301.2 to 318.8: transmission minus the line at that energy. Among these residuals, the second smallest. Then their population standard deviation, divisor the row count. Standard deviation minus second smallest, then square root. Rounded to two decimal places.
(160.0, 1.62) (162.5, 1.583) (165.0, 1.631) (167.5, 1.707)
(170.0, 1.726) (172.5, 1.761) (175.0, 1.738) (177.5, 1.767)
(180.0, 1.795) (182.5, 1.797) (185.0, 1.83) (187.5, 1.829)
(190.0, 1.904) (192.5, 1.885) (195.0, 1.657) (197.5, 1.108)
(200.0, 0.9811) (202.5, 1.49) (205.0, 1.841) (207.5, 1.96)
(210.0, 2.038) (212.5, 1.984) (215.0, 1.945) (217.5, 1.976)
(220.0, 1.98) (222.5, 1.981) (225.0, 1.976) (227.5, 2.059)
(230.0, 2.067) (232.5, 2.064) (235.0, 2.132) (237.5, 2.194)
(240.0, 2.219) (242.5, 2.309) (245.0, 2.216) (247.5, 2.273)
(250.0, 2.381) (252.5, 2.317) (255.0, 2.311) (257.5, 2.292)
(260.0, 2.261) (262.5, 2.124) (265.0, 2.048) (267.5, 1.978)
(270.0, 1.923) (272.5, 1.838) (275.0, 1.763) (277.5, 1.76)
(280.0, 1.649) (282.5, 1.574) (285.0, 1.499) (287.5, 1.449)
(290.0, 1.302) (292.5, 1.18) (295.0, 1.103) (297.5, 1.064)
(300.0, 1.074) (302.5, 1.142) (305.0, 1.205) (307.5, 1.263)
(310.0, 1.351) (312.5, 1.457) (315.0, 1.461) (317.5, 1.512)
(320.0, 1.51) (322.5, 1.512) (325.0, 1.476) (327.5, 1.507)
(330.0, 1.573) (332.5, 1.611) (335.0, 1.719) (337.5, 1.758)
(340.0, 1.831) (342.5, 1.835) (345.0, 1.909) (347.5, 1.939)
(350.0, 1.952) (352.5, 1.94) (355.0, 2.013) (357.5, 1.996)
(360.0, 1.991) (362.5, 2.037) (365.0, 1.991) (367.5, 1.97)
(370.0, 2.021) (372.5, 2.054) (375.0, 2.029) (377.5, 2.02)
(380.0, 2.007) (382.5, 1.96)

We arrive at 0.83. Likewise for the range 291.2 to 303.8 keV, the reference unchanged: 0.86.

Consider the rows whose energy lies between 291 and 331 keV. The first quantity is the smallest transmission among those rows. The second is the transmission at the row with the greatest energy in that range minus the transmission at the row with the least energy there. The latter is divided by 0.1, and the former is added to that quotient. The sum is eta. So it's 5.0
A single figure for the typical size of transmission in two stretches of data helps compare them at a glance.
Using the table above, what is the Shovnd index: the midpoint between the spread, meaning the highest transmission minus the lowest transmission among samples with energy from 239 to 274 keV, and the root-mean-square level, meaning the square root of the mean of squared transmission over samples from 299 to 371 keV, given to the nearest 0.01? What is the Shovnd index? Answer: 1.12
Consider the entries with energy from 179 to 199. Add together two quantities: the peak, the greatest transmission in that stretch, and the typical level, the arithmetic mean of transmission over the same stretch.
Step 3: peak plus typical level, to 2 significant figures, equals 3.6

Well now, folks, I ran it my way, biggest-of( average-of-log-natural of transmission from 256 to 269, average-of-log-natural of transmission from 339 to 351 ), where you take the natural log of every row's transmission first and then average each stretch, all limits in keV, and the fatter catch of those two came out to 0.76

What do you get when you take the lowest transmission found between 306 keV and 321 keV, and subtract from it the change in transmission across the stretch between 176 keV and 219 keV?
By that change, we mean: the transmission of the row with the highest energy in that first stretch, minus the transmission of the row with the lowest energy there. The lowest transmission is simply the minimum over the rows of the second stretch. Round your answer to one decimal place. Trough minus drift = 1.1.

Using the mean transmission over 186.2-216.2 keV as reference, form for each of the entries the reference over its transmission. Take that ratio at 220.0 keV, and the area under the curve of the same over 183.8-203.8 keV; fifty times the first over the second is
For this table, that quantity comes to 1.9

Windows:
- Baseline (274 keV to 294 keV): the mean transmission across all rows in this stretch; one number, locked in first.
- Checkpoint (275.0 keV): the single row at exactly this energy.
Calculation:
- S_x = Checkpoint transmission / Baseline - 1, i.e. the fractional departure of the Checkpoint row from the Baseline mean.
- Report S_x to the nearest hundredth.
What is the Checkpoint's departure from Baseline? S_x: 0.16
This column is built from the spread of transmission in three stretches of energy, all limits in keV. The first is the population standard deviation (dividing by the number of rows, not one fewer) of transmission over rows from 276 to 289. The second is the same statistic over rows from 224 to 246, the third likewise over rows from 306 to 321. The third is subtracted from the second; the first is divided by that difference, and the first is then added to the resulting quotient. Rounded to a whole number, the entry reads 13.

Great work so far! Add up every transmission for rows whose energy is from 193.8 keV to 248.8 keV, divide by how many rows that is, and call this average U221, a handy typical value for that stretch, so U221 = 1.93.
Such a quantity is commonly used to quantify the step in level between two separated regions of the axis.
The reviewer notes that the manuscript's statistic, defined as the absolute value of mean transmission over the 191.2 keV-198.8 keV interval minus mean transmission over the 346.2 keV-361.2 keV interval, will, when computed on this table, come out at 0.42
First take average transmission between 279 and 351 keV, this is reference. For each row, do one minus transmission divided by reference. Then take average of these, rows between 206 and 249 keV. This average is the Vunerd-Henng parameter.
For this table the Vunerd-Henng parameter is -0.39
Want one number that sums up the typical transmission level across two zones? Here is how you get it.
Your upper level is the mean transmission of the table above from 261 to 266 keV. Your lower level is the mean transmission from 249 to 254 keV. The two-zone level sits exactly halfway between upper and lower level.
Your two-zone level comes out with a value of 2.22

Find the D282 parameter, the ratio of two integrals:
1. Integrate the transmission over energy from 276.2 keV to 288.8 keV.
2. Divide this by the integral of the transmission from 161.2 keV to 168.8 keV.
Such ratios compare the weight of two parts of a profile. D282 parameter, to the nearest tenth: 1.6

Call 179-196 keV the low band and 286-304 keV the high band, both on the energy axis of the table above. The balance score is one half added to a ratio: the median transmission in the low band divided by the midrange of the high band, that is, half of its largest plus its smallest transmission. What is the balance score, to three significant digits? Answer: 1.96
